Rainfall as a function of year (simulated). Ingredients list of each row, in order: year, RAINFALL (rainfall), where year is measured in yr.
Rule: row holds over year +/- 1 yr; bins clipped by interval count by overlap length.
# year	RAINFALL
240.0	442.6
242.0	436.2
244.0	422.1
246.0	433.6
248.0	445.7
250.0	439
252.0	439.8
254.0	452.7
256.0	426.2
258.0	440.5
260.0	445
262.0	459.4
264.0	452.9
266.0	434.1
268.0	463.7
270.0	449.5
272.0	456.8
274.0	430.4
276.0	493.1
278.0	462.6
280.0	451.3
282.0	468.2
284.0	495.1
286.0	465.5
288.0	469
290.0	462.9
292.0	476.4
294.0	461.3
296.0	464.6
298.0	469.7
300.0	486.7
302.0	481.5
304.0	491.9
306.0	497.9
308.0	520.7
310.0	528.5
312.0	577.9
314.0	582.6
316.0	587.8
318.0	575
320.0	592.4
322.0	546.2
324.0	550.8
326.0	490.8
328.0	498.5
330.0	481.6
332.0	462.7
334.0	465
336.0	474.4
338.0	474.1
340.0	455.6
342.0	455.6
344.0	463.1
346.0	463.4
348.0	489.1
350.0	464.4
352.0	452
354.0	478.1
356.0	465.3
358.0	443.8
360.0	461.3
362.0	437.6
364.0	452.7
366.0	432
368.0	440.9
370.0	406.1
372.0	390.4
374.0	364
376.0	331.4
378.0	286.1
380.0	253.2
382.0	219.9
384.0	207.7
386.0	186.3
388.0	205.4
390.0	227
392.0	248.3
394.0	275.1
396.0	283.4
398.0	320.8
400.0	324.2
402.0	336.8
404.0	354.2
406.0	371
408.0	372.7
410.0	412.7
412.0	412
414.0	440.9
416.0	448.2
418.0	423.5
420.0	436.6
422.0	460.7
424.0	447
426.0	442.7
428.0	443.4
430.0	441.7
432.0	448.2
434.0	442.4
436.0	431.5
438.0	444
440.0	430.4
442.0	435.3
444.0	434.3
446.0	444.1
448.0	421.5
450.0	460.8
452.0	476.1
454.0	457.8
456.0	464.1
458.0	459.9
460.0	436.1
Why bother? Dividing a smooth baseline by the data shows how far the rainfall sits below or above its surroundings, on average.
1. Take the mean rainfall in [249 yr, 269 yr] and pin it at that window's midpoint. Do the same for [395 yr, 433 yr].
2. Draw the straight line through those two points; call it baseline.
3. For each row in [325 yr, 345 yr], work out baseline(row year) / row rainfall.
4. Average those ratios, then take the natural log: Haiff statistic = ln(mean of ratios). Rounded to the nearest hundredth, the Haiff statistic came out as -0.11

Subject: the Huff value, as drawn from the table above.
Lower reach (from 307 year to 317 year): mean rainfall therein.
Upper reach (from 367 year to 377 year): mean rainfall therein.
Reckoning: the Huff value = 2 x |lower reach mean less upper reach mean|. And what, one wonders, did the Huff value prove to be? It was 346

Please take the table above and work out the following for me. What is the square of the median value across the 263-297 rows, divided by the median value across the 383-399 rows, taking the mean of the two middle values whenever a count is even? 902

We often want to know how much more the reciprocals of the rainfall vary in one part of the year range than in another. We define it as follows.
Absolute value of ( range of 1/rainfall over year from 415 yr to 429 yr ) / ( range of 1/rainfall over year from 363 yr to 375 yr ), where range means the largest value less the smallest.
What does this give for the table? 0.4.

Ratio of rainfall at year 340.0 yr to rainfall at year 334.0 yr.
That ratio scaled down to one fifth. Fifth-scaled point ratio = 0.196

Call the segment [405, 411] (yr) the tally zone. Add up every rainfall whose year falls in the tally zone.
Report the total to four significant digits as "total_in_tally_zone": 1156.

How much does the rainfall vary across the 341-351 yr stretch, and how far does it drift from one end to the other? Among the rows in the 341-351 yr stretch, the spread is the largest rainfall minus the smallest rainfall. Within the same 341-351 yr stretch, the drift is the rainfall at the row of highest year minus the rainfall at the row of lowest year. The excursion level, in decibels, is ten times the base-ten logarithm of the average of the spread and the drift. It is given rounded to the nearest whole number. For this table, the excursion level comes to 13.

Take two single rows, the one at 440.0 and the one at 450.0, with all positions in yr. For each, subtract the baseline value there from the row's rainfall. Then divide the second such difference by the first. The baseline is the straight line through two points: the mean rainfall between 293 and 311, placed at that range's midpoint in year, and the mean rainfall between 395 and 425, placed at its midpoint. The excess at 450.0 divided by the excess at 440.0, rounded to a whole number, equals 2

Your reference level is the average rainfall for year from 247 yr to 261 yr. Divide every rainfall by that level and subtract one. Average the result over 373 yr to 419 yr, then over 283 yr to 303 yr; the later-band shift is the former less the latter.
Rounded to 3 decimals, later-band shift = -0.353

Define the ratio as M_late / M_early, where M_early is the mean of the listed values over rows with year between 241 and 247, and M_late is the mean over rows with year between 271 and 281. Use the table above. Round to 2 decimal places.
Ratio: 1.07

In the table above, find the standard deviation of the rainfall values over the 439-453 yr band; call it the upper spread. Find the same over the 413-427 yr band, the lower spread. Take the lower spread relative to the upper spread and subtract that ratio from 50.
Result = 49.4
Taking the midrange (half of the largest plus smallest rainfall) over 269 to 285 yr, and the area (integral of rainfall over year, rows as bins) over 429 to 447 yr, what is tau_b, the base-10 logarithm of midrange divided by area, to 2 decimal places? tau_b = -1.23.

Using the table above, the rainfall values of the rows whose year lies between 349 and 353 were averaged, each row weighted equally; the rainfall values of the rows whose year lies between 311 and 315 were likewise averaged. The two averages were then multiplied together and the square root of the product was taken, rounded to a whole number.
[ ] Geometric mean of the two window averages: 516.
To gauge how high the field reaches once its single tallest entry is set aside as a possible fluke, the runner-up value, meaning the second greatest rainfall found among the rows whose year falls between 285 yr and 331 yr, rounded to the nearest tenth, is 587.8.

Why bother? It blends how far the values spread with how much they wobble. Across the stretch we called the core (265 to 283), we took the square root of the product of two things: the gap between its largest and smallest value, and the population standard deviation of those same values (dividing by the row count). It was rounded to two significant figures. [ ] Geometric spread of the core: 33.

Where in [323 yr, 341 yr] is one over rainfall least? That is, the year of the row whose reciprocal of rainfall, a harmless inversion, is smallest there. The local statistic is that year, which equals 324.0 yr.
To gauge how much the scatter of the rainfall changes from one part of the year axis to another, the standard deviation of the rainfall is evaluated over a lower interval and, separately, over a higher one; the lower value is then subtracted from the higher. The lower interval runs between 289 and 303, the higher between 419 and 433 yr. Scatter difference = -2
